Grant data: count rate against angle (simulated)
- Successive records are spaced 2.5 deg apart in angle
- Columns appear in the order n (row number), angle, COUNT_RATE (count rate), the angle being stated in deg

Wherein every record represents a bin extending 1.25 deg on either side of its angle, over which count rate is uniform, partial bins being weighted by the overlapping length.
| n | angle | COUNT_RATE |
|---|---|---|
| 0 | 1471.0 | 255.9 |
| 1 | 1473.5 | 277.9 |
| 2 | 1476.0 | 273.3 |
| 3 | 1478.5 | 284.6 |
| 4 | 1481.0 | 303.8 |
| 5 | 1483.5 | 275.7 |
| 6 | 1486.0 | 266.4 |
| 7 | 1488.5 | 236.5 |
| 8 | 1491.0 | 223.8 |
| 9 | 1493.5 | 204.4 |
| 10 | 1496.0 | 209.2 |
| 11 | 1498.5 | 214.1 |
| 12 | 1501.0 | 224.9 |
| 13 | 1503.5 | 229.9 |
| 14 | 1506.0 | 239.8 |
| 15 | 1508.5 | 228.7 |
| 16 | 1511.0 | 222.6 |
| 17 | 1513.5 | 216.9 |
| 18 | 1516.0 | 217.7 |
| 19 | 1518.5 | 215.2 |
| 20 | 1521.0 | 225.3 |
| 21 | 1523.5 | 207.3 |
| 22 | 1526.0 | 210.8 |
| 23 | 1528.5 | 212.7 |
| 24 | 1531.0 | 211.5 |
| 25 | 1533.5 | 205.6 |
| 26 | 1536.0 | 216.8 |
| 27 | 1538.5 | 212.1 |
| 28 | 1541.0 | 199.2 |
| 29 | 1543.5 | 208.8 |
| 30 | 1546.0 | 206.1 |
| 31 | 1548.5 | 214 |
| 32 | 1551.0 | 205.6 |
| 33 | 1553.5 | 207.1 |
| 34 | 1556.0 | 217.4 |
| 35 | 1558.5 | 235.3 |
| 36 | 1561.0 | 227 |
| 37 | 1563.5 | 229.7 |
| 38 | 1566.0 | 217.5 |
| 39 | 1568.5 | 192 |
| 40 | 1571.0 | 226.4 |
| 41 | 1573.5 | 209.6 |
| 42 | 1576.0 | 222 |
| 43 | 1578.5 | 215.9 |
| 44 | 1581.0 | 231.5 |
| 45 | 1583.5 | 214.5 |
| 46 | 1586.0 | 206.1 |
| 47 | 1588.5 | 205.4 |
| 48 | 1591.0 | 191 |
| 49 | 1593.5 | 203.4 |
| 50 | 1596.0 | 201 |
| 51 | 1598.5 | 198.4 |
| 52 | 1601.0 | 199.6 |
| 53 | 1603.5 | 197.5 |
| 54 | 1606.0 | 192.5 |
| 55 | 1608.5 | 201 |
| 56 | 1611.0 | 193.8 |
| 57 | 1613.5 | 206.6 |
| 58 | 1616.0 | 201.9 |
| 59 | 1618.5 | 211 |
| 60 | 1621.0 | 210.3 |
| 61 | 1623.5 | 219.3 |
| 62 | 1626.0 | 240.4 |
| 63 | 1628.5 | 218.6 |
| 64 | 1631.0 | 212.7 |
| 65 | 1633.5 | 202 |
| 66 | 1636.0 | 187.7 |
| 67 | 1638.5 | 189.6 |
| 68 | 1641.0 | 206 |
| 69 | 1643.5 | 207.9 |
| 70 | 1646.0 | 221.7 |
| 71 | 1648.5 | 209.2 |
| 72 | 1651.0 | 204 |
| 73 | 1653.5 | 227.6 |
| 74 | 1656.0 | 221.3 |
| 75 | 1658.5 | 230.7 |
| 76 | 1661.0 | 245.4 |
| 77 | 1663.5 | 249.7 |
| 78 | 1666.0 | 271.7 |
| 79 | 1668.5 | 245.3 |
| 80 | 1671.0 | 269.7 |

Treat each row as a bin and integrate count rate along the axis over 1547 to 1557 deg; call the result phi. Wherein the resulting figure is 2107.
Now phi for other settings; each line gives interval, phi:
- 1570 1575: 1089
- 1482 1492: 2526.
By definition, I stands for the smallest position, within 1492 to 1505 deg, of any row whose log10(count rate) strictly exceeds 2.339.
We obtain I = 1501.0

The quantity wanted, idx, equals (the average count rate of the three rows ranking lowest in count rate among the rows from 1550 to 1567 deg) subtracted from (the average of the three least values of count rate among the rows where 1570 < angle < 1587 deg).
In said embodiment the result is 0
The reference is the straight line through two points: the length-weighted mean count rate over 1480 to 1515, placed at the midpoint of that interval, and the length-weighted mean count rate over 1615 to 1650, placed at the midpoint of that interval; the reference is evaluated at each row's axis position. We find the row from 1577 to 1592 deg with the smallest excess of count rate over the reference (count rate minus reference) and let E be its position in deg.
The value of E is 1591.0 deg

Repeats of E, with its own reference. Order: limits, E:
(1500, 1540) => 1523.5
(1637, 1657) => 1638.5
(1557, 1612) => 1568.5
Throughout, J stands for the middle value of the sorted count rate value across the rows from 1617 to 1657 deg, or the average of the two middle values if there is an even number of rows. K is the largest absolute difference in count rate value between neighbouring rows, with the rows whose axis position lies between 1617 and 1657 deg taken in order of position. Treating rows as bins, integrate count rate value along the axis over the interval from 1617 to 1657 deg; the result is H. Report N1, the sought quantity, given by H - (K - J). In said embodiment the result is 8655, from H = 8468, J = 211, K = 24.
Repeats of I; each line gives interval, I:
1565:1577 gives 1571.0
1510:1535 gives 1511.0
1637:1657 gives 1646.0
